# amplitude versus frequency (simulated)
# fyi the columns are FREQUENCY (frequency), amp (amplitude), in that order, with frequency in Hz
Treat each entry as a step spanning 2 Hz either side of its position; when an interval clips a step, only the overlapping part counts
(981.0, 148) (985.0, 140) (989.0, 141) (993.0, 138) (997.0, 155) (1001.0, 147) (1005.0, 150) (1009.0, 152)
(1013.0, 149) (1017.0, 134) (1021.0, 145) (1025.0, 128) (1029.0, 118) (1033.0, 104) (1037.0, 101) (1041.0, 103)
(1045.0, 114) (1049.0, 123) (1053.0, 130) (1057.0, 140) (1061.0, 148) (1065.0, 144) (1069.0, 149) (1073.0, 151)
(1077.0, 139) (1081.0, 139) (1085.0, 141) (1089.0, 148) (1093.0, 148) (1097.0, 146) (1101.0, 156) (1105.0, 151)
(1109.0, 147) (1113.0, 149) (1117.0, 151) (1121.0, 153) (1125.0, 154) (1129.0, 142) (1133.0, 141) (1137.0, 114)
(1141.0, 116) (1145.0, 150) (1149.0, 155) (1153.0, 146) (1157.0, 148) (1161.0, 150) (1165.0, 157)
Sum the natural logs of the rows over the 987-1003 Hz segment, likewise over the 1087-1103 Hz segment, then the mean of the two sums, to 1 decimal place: 20.0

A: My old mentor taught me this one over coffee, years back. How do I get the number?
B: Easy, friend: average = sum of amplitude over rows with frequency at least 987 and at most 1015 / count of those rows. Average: 147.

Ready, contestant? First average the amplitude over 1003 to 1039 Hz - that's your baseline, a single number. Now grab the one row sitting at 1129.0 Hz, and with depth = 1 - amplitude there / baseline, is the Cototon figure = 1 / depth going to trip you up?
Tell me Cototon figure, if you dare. -12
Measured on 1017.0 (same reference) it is -47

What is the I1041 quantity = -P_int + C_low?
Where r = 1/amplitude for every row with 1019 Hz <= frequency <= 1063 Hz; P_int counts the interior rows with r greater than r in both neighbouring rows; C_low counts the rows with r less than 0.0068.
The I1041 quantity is 0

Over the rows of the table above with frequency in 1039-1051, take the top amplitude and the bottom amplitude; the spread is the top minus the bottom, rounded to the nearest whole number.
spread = 20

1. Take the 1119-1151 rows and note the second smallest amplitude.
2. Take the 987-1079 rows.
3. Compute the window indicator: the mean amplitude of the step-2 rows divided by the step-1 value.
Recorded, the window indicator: 1.16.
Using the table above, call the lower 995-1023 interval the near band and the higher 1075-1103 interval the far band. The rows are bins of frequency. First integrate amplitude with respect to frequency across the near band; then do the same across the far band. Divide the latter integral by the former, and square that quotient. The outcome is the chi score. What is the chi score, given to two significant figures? 0.97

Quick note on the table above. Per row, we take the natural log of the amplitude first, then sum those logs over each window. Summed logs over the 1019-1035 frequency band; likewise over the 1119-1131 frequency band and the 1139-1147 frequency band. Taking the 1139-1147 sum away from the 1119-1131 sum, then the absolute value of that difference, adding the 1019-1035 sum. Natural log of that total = 3.20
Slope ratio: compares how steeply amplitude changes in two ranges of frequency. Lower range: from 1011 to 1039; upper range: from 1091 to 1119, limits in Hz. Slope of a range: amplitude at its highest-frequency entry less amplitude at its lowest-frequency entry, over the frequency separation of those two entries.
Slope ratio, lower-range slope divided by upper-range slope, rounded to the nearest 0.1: -16.0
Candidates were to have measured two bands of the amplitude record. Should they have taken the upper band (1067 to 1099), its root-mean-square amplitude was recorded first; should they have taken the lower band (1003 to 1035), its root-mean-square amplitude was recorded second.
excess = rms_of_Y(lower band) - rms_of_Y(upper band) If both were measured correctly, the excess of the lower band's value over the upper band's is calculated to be -9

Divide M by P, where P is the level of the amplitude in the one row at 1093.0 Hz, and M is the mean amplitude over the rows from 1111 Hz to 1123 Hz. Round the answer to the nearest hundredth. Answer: 1.02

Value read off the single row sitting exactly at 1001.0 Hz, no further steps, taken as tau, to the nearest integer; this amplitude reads 147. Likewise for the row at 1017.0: 134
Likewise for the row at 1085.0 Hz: 141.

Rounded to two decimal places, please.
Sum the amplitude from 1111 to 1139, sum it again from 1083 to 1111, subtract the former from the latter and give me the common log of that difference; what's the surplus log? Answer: 1.52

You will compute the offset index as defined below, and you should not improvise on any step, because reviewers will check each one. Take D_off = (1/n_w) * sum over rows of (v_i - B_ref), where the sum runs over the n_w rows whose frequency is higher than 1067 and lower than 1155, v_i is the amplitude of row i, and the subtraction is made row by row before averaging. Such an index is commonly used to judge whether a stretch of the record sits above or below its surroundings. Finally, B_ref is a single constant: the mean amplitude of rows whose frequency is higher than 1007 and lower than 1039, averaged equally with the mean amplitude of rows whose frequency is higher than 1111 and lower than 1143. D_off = 10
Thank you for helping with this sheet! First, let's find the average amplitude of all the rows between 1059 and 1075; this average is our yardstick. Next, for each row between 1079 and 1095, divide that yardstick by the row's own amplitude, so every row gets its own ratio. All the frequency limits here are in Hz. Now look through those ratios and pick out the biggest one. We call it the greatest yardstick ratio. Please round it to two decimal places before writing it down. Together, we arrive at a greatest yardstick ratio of 1.06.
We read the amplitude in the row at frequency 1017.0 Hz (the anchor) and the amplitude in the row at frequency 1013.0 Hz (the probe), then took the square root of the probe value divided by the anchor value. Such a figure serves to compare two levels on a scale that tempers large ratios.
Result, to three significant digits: 1.05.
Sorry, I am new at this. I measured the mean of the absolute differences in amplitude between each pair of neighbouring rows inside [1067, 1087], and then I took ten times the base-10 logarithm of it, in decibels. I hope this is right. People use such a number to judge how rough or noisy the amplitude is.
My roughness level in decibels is 6.0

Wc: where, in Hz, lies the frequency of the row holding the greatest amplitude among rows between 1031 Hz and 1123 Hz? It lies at 1101.0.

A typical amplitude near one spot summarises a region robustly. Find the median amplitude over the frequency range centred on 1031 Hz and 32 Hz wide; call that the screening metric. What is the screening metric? 116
